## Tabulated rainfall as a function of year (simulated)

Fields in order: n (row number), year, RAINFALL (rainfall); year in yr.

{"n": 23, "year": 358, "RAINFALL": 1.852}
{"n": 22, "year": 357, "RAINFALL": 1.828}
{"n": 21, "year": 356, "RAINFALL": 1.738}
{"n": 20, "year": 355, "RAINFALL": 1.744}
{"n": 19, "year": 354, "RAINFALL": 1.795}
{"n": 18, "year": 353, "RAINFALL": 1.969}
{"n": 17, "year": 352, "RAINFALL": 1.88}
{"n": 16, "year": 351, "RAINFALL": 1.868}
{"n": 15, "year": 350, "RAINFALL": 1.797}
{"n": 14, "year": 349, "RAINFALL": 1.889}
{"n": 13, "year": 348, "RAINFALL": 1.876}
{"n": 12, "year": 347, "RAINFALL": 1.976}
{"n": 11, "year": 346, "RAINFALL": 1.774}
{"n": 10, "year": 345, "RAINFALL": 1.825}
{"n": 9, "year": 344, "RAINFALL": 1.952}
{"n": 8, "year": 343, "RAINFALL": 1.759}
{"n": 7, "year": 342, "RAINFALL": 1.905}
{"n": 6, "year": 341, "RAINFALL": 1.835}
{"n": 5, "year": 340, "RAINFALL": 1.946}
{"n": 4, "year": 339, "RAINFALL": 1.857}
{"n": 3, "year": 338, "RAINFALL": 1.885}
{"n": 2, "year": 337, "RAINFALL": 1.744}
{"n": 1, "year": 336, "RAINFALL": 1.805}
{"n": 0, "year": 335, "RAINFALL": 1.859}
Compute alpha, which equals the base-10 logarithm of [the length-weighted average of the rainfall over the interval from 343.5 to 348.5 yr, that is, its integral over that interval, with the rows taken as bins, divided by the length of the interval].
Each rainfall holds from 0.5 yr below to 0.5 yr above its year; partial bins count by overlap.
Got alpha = 0.274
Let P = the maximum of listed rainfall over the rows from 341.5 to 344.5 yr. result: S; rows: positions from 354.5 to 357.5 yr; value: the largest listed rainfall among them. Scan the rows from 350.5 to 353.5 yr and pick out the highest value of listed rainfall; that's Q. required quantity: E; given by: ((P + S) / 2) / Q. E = 0.96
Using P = 1.952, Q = 1.969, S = 1.828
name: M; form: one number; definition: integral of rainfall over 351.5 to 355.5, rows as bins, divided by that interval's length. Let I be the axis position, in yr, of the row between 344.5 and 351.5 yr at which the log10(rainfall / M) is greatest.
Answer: 347 yr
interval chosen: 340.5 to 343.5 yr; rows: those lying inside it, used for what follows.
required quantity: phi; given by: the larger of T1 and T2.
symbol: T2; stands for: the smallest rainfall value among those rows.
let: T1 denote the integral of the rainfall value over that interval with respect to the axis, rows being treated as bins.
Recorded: 5.5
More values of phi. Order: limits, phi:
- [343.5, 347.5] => 7.5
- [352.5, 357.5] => 9.1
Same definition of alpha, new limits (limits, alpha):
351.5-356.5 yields 0.261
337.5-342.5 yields 0.275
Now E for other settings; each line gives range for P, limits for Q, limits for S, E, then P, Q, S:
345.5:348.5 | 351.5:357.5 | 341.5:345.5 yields 1.00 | 1.976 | 1.969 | 1.952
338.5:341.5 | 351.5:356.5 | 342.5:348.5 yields 1.00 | 1.946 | 1.969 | 1.976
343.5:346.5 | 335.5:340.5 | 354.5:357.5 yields 0.97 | 1.952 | 1.946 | 1.828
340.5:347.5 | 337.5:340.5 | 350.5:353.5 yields 1.01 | 1.976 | 1.946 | 1.969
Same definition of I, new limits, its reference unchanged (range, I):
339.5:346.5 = 344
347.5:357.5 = 353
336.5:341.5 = 340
